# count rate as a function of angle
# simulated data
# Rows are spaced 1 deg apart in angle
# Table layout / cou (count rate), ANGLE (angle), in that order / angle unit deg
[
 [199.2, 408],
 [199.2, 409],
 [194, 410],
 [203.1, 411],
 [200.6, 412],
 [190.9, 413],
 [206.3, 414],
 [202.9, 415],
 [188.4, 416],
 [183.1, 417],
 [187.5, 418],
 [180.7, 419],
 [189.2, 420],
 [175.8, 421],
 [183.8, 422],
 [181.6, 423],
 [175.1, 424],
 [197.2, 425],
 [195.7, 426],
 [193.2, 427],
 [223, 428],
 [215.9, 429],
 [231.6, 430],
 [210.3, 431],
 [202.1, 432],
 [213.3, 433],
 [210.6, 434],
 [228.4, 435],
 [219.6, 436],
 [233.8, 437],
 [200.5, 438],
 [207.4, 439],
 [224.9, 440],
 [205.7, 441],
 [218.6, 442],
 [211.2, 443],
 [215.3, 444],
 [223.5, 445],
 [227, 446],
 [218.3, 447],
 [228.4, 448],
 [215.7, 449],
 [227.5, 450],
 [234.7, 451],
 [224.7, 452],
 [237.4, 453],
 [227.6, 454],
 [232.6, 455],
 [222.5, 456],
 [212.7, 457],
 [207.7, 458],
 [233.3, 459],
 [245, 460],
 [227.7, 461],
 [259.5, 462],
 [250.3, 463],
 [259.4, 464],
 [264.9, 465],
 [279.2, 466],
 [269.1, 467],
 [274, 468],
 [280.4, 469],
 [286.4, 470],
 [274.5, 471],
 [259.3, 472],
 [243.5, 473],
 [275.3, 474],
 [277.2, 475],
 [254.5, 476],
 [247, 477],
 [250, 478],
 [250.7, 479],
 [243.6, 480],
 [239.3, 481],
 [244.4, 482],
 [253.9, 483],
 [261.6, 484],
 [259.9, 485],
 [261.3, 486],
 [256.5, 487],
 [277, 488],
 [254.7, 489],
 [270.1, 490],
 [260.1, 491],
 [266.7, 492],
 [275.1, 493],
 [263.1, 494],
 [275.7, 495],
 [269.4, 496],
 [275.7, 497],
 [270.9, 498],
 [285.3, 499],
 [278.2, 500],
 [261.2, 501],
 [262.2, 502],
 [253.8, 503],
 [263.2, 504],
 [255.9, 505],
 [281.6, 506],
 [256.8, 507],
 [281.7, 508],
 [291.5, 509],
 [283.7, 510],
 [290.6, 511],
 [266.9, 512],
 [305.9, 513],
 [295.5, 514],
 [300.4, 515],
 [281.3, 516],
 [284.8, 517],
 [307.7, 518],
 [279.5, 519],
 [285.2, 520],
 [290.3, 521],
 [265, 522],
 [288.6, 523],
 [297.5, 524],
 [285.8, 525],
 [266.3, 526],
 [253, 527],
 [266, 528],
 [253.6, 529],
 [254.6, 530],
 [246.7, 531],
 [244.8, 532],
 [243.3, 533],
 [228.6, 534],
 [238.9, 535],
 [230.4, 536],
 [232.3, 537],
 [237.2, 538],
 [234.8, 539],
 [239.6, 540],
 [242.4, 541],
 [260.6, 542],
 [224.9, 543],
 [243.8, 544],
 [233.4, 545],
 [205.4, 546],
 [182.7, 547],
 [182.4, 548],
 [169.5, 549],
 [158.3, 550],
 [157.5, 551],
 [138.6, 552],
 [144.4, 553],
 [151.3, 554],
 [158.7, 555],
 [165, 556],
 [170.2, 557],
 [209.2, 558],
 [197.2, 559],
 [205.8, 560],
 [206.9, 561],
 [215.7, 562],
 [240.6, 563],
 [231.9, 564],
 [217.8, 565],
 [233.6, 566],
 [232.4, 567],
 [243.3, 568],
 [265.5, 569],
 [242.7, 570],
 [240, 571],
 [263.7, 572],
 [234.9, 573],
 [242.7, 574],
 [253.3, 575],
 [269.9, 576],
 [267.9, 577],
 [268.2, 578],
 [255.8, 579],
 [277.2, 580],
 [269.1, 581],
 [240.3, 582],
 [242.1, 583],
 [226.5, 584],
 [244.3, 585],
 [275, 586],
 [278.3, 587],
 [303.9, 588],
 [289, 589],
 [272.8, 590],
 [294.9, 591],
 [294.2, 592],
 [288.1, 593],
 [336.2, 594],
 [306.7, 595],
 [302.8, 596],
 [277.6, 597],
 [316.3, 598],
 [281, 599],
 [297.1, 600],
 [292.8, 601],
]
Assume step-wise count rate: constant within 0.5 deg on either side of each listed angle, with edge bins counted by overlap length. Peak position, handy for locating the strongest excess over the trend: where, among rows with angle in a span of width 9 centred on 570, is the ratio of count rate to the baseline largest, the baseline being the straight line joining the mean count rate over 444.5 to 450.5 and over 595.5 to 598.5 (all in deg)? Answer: 569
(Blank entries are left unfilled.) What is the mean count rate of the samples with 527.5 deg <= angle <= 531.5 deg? 255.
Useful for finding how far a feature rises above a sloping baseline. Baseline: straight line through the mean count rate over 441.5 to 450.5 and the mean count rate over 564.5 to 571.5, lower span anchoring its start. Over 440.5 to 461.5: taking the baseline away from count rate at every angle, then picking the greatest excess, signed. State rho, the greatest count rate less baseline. 22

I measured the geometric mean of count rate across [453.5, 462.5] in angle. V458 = 229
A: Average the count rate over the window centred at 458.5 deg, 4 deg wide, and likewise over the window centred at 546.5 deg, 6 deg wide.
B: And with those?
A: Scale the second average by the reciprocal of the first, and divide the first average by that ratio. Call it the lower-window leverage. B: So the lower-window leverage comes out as 249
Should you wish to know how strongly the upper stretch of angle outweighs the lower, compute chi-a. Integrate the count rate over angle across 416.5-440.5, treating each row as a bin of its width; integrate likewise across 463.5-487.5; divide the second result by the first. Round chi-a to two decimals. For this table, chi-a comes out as 1.29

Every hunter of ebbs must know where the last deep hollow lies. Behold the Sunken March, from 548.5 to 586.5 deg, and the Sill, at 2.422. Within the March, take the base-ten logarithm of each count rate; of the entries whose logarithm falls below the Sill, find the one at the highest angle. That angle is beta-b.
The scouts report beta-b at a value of 585 deg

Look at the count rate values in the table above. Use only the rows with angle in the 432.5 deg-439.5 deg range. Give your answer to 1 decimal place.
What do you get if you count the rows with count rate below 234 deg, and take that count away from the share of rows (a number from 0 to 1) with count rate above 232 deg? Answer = -6.9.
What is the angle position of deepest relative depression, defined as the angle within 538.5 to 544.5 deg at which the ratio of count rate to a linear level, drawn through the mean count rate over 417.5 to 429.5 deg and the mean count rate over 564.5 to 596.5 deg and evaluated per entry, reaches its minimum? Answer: 543 deg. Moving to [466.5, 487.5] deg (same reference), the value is 481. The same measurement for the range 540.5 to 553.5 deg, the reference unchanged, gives 552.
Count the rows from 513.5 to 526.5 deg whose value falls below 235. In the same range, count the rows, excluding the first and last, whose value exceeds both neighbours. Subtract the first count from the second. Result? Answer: 4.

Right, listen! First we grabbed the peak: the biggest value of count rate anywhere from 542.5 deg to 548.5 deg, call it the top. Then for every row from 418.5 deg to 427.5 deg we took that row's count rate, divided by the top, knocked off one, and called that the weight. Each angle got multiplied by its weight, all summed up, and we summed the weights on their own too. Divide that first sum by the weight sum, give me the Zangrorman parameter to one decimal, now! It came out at 422.8 deg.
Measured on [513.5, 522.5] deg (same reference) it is 517.6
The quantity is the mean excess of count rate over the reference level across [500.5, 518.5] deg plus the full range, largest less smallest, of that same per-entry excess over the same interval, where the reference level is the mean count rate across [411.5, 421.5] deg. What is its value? 143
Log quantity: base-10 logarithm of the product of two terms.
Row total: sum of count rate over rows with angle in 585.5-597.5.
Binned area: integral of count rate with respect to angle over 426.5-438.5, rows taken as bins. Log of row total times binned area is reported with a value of 6.96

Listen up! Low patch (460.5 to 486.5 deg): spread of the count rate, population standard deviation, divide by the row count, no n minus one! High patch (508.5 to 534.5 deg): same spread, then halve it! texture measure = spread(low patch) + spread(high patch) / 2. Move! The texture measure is 24.8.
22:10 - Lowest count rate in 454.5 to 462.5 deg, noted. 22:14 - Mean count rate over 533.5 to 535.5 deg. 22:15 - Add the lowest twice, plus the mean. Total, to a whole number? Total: 649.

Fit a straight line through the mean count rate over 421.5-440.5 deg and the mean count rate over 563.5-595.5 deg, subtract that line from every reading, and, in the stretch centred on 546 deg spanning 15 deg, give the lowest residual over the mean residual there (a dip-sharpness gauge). 2.3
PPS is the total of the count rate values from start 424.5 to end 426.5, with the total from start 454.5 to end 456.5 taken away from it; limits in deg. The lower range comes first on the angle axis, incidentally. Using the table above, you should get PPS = -62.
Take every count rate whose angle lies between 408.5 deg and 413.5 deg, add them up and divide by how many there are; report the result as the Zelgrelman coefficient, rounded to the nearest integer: 198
